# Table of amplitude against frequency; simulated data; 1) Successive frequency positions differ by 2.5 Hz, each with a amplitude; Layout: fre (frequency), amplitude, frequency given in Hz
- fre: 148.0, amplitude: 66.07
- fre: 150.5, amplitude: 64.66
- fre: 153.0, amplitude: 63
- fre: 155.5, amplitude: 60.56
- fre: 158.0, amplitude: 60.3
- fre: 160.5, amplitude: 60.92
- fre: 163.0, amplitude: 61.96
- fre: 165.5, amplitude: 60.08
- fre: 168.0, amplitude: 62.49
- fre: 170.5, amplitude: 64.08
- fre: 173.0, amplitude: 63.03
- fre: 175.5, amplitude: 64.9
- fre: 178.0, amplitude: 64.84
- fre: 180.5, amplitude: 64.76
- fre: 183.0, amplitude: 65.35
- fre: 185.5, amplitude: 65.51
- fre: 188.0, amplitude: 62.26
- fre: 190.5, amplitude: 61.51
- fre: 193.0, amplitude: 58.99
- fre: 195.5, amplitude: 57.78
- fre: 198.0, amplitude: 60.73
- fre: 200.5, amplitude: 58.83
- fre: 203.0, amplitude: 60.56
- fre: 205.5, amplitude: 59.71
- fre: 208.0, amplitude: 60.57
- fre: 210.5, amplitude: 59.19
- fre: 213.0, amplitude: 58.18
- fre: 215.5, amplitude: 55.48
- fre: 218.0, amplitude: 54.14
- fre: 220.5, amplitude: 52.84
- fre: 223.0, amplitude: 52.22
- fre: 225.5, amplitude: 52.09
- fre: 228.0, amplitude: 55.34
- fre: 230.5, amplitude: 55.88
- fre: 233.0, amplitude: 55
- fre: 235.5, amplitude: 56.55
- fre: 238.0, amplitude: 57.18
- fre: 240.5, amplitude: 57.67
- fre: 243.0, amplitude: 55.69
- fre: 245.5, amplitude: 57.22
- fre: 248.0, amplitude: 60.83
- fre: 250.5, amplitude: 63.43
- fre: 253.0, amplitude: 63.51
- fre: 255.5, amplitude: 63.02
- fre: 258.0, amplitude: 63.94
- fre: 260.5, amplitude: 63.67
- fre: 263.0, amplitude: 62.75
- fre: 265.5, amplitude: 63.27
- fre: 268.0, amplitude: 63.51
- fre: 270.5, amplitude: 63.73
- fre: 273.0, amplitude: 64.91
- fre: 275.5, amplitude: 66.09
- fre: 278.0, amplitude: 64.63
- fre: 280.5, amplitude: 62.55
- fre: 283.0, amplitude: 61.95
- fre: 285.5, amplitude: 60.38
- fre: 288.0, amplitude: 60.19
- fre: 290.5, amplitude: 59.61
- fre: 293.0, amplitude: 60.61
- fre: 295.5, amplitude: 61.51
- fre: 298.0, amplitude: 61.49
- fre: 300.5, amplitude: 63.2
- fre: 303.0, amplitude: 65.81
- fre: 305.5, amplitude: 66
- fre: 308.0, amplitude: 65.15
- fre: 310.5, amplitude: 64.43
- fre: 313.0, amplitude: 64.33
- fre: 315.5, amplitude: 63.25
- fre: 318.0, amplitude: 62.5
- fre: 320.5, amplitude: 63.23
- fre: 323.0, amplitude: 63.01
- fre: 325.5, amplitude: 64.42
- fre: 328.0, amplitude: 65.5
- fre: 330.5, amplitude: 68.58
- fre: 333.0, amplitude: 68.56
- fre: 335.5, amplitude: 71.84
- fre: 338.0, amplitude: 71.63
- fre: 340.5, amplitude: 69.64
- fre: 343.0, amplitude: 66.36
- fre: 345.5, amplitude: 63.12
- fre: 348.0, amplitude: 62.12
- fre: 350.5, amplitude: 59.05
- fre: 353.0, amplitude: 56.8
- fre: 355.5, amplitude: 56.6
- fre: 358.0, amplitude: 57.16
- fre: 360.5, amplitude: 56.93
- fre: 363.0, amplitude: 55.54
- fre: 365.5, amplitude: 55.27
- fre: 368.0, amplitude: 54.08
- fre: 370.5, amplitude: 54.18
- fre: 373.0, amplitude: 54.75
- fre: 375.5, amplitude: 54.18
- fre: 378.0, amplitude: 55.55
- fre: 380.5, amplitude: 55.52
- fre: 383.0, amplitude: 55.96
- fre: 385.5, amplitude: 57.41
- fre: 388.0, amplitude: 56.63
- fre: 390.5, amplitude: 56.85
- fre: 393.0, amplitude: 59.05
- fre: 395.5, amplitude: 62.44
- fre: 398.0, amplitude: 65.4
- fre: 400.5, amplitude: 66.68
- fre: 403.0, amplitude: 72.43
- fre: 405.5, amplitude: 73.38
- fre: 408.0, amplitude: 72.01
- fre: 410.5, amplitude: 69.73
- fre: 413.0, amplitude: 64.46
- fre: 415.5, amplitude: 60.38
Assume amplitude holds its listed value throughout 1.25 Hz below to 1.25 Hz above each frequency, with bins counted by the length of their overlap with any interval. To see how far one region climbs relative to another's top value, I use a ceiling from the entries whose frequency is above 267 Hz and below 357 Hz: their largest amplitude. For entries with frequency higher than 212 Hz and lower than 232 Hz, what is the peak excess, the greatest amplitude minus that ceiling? -14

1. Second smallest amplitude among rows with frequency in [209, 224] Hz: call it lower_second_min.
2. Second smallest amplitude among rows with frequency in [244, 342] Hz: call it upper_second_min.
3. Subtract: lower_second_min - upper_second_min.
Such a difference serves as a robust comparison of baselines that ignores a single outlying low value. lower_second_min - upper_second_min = -6.8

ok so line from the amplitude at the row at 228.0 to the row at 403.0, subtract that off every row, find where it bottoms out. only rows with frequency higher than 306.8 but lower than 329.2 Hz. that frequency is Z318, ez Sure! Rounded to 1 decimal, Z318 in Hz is 318.0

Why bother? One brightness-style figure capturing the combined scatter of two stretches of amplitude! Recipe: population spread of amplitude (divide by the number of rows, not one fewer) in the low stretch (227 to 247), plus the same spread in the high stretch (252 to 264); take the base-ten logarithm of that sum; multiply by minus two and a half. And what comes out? -0.3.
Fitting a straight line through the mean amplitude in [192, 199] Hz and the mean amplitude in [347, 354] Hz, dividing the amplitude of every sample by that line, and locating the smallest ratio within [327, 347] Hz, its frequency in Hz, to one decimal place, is 345.5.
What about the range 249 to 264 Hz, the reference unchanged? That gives 263.0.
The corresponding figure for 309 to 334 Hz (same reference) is 318.0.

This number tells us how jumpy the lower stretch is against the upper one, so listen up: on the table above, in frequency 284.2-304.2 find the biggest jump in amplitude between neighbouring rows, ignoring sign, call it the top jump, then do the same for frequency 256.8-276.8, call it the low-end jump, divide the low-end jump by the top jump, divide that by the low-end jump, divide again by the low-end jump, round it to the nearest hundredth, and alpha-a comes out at 0.32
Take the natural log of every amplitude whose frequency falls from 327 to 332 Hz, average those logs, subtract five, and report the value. -0.79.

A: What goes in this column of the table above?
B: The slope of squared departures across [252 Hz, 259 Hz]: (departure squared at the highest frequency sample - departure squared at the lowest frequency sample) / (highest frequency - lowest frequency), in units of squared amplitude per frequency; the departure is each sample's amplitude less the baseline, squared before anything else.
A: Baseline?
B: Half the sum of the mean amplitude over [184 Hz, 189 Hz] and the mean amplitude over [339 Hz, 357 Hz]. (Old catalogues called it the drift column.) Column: 0.1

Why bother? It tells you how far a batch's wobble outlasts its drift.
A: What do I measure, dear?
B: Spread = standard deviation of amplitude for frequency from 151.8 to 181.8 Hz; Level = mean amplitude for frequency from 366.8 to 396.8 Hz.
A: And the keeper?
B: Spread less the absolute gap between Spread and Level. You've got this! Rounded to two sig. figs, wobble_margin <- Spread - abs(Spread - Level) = -53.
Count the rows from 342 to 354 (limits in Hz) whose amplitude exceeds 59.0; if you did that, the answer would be 4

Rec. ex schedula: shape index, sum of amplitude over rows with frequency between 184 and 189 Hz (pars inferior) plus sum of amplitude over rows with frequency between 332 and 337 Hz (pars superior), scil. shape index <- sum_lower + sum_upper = 268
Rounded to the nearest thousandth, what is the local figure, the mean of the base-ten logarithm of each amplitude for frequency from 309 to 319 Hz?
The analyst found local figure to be 1.804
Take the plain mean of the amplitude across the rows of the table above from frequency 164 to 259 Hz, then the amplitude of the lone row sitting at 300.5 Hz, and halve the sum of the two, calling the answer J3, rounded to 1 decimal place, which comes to 61.4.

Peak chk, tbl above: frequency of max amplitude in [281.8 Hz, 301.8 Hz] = 300.5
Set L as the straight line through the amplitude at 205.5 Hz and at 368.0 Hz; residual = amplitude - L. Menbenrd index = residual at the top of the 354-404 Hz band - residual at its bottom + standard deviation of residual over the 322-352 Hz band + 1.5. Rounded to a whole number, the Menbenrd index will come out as 23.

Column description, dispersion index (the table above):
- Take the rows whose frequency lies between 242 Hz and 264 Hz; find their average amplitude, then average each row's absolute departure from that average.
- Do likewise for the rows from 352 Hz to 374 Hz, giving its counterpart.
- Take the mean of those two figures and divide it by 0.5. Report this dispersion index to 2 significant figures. 3.5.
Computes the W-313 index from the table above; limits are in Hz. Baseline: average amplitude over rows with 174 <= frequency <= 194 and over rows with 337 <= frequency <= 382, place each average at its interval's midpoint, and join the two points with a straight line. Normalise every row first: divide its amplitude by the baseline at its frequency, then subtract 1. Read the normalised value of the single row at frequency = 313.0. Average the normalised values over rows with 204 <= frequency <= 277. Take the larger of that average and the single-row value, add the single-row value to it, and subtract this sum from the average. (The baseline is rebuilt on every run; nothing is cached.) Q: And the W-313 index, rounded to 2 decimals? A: -0.19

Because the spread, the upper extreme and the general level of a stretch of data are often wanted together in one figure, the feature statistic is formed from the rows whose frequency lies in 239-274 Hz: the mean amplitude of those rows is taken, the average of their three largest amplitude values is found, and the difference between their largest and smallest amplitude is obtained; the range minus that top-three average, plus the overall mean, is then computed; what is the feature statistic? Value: 7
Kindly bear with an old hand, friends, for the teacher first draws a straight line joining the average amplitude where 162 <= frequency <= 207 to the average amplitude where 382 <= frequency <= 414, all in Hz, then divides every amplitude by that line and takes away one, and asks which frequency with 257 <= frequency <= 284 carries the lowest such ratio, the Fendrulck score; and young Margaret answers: 283.0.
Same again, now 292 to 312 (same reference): 293.0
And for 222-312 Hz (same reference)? 225.5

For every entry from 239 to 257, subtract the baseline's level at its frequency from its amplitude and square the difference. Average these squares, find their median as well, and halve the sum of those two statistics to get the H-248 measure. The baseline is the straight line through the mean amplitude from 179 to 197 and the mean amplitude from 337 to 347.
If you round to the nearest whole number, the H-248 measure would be 19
